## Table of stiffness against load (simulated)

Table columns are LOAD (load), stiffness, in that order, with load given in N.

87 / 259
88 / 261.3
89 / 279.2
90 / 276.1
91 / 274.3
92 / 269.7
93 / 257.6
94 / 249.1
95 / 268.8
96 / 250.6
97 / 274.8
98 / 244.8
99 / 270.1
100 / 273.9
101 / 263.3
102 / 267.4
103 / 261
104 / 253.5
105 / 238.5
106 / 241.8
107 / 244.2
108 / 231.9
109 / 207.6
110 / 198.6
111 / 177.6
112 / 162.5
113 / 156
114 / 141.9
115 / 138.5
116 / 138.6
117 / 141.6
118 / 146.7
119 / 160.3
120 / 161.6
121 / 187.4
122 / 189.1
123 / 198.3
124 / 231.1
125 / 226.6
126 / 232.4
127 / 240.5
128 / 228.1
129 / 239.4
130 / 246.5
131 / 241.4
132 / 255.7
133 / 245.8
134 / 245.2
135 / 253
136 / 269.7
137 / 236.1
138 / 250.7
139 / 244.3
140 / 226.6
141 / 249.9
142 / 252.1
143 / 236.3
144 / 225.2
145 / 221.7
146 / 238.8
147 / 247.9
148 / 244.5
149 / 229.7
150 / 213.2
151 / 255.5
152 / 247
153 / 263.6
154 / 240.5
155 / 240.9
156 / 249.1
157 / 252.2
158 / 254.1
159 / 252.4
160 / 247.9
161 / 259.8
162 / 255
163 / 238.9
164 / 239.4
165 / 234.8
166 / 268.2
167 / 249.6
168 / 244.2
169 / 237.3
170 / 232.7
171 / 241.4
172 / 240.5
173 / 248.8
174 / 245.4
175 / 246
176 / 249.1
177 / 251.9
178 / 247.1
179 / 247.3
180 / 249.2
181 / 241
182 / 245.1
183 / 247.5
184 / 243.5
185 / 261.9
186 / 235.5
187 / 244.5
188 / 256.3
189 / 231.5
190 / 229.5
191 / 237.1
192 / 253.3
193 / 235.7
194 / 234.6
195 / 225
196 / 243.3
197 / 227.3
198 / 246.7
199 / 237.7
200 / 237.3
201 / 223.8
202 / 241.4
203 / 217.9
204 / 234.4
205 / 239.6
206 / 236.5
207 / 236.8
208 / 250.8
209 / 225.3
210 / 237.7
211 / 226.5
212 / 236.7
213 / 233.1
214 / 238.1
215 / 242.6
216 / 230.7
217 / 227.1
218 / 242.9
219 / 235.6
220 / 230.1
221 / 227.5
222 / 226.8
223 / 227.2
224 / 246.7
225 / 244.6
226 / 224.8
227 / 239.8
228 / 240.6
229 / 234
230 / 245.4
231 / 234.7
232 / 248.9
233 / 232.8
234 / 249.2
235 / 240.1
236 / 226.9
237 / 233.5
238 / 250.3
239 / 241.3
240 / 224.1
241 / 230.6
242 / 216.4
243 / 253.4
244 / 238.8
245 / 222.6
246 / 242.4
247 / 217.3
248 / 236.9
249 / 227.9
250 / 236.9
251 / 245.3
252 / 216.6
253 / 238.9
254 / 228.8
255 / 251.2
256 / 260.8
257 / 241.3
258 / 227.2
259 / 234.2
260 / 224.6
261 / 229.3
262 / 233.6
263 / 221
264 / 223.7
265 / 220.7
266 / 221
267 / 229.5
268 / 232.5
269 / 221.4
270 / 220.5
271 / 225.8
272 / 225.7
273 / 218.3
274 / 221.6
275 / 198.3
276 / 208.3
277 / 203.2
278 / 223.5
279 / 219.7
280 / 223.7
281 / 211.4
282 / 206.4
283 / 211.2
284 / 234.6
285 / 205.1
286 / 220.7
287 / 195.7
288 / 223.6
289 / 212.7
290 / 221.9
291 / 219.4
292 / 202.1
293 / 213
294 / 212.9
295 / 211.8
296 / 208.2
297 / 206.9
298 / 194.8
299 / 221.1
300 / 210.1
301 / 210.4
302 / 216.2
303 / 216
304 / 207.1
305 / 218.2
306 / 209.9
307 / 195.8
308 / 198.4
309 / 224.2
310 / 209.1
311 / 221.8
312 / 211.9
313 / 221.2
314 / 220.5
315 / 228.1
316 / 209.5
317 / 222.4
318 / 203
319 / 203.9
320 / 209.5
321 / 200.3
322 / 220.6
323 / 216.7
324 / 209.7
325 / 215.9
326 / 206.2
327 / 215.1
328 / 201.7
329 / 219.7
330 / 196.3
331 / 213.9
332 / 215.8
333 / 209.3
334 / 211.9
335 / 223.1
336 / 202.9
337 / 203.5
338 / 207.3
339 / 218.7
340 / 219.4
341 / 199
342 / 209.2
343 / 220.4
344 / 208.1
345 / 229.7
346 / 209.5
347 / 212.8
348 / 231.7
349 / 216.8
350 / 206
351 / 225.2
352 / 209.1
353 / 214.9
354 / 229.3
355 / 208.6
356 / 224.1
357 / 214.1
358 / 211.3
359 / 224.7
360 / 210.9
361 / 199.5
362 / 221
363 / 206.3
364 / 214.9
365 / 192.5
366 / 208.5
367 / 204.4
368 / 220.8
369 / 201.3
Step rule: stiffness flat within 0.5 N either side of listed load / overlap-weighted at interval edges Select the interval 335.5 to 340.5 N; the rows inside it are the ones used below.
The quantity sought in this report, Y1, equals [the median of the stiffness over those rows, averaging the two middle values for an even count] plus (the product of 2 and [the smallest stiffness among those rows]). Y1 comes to 613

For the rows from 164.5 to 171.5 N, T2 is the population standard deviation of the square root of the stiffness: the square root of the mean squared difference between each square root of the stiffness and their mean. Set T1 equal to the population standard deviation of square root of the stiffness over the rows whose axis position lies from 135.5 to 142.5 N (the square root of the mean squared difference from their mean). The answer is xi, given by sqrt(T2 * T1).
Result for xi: 0.376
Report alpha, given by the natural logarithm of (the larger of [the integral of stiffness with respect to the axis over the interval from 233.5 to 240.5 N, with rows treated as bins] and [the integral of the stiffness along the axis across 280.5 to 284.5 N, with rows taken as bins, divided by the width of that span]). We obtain 7.42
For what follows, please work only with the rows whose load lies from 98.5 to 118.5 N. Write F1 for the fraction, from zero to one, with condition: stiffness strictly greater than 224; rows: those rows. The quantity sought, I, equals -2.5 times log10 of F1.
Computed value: 0.8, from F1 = 0.50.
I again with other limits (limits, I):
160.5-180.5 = 0.0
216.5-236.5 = 0.0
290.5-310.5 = 3.3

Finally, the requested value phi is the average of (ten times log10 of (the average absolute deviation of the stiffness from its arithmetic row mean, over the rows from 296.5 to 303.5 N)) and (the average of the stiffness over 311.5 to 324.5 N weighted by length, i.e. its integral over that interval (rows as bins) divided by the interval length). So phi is 111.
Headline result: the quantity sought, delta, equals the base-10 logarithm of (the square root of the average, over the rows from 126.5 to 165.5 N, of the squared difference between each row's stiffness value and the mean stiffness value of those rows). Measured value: 1.059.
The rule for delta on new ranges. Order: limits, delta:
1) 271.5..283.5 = 0.937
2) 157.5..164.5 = 0.869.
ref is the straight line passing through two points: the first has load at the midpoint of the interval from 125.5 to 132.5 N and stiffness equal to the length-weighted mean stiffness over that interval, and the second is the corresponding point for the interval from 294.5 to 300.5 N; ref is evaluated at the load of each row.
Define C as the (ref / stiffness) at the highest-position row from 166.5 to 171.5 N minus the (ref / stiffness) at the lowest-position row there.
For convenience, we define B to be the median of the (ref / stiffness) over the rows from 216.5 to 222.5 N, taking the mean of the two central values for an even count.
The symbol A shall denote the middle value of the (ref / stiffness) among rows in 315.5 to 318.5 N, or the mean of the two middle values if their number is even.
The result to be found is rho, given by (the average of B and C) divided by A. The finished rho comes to 0.51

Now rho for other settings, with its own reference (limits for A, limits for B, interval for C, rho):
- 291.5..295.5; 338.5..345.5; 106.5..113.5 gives 0.75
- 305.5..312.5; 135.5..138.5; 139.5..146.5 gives 0.45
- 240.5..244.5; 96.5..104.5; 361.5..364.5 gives 0.51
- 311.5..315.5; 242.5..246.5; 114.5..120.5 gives 0.35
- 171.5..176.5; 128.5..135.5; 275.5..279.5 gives 0.49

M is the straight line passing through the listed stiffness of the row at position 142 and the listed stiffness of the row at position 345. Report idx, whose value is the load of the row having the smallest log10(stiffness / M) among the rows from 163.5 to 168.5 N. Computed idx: 165 N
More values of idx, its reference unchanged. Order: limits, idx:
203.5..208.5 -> 204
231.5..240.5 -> 240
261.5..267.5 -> 265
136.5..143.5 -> 140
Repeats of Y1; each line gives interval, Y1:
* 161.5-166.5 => 709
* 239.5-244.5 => 663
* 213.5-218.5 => 692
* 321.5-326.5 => 628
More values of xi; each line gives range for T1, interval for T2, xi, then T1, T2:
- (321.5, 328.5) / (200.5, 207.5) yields 0.238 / 0.21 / 0.266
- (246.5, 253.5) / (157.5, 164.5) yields 0.282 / 0.34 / 0.235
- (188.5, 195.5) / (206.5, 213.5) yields 0.261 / 0.27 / 0.255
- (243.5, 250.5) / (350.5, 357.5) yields 0.272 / 0.29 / 0.259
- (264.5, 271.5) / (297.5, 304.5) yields 0.203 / 0.15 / 0.273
